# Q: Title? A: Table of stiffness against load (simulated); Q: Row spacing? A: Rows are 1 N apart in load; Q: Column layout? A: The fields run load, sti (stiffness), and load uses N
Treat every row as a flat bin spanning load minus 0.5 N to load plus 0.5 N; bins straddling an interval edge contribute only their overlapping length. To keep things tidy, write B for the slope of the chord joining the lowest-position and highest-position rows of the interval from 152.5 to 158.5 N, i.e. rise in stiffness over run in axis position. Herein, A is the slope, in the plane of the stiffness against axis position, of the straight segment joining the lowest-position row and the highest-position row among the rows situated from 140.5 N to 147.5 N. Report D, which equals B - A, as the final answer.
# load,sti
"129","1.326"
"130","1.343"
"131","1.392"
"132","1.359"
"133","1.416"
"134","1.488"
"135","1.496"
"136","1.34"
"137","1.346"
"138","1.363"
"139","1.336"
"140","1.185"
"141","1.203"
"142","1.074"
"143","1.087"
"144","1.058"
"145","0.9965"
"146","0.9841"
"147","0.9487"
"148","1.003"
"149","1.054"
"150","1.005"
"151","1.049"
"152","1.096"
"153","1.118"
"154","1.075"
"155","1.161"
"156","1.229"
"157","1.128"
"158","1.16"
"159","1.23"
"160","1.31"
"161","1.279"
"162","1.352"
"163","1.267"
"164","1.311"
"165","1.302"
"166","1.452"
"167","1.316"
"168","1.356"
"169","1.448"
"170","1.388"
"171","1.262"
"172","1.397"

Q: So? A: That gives 0.05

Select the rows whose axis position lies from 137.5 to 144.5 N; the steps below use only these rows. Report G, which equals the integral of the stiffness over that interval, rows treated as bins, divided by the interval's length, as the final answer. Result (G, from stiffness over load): 1.19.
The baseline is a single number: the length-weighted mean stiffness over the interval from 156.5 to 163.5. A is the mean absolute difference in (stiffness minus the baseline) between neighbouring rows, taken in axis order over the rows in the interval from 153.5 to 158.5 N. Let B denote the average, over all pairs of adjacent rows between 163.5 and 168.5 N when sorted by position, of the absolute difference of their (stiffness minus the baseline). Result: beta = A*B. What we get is 0.0060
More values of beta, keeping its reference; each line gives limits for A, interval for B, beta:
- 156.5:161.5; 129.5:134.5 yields 0.0028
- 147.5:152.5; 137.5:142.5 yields 0.0039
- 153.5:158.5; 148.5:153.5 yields 0.0029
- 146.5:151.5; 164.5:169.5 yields 0.0052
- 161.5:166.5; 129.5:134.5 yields 0.0038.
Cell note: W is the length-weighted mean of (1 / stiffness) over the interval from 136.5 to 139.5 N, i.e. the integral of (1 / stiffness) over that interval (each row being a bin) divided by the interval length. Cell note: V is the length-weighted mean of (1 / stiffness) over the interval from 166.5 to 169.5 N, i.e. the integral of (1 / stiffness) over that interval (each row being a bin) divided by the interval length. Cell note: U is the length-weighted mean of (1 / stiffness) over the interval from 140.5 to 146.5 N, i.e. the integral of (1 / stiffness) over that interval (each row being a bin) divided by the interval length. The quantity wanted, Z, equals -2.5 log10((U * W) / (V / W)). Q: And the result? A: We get 0.37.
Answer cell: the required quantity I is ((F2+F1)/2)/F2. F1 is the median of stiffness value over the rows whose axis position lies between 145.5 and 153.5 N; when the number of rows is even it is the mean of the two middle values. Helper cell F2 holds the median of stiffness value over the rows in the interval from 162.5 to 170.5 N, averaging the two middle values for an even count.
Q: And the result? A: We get 0.88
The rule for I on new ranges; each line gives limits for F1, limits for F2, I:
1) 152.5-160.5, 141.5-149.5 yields 1.06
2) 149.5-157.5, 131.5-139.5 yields 0.91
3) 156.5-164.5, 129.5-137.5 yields 0.96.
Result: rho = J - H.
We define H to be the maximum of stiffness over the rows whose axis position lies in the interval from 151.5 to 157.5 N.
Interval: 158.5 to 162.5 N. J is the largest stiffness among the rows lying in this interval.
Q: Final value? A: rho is 0.12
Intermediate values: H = 1.229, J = 1.352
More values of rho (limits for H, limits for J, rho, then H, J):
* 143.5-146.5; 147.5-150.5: 0.00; 1.058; 1.054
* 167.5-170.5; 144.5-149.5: -0.39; 1.448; 1.054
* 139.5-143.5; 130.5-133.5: 0.21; 1.203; 1.416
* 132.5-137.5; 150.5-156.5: -0.27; 1.496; 1.229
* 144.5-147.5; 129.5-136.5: 0.50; 0.9965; 1.496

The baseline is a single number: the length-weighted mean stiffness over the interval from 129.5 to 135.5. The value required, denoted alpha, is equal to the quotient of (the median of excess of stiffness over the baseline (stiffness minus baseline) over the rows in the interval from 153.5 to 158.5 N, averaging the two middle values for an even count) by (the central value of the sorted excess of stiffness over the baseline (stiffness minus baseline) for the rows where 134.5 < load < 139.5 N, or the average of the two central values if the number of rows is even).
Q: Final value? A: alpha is 3.7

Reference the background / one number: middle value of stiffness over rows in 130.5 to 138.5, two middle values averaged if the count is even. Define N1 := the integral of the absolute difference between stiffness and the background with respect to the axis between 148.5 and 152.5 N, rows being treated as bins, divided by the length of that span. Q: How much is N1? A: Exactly 0.33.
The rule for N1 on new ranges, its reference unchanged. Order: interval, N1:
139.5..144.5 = 0.26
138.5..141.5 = 0.14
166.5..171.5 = 0.06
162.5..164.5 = 0.09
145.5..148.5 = 0.40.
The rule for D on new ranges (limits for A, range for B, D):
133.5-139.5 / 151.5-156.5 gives 0.06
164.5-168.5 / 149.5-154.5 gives 0.00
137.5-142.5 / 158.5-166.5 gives 0.10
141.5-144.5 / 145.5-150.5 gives 0.01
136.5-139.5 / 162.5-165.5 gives 0.02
